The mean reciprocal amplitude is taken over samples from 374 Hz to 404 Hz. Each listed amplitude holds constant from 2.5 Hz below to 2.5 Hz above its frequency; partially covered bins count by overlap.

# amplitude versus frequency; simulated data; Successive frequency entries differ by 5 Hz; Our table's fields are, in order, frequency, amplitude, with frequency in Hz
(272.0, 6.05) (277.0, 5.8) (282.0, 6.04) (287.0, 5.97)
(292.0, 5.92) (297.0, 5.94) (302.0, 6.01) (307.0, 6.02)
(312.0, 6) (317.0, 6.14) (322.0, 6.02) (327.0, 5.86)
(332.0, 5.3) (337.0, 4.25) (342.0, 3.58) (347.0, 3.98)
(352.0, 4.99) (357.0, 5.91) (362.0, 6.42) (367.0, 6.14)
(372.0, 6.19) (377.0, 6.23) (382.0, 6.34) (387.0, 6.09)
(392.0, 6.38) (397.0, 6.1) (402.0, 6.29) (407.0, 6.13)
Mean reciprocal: 0.160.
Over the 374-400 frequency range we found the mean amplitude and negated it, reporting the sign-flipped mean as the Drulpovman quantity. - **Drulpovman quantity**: -6.2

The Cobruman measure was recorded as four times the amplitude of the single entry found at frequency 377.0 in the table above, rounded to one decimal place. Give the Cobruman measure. 24.9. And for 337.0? 17.0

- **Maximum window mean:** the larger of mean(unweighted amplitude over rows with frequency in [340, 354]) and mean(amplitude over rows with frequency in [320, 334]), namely 5.73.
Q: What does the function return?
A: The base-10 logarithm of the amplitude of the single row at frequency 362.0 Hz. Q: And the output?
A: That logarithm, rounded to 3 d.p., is 0.808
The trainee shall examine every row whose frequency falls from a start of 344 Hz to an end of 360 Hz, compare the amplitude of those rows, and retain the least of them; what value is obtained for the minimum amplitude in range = 3.98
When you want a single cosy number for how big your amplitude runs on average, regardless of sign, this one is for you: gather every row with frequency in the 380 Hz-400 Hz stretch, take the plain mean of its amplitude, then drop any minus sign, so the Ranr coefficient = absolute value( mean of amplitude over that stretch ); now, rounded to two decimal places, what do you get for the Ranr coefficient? 6.23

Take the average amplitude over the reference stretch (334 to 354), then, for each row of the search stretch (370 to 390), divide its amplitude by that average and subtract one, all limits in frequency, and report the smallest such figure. 0.45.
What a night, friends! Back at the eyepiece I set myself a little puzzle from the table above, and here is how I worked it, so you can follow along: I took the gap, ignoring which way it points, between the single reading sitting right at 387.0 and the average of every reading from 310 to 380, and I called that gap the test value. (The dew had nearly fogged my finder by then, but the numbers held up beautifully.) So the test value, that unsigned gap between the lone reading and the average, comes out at 0.59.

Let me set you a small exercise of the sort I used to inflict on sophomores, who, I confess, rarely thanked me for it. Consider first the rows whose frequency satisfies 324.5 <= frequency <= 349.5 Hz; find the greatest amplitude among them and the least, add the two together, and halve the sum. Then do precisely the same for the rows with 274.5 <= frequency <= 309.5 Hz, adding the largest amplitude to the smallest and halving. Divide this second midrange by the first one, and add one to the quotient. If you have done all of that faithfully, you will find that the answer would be 2.25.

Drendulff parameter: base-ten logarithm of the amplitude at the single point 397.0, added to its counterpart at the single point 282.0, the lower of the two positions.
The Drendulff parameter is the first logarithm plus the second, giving 1.57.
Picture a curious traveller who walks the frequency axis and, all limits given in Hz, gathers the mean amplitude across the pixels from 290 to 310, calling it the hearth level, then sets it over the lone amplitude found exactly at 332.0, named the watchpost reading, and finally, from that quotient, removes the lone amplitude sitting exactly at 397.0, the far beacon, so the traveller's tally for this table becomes -5.0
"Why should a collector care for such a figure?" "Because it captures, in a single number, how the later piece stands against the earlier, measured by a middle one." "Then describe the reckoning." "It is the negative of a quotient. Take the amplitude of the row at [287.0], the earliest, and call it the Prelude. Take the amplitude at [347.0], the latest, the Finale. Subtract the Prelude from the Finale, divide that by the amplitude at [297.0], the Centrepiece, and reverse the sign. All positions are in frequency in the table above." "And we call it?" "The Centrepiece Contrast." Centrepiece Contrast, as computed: 0.34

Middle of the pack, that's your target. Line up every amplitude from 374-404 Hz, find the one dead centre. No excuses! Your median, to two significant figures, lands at 6.3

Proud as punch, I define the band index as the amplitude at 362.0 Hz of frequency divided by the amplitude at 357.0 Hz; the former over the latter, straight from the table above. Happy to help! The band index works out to 1.09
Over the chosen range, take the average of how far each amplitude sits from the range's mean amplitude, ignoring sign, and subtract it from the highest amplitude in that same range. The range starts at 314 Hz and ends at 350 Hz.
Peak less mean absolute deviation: 5.2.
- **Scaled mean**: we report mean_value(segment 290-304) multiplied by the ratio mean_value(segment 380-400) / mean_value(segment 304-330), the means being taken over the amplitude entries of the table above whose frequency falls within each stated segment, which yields 6.2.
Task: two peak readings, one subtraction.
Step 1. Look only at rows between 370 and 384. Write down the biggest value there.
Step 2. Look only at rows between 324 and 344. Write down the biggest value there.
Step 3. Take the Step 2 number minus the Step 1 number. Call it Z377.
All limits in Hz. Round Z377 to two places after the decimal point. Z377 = -0.48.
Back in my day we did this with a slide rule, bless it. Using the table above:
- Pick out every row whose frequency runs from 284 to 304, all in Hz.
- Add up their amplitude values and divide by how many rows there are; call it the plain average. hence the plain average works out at 5.96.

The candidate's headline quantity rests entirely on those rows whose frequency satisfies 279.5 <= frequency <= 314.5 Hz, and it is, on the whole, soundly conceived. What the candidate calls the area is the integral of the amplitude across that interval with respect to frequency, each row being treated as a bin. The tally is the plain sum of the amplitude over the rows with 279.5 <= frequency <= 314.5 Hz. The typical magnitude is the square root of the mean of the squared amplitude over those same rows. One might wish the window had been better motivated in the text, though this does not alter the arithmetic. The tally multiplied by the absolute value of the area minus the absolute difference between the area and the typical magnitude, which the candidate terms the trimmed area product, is 251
